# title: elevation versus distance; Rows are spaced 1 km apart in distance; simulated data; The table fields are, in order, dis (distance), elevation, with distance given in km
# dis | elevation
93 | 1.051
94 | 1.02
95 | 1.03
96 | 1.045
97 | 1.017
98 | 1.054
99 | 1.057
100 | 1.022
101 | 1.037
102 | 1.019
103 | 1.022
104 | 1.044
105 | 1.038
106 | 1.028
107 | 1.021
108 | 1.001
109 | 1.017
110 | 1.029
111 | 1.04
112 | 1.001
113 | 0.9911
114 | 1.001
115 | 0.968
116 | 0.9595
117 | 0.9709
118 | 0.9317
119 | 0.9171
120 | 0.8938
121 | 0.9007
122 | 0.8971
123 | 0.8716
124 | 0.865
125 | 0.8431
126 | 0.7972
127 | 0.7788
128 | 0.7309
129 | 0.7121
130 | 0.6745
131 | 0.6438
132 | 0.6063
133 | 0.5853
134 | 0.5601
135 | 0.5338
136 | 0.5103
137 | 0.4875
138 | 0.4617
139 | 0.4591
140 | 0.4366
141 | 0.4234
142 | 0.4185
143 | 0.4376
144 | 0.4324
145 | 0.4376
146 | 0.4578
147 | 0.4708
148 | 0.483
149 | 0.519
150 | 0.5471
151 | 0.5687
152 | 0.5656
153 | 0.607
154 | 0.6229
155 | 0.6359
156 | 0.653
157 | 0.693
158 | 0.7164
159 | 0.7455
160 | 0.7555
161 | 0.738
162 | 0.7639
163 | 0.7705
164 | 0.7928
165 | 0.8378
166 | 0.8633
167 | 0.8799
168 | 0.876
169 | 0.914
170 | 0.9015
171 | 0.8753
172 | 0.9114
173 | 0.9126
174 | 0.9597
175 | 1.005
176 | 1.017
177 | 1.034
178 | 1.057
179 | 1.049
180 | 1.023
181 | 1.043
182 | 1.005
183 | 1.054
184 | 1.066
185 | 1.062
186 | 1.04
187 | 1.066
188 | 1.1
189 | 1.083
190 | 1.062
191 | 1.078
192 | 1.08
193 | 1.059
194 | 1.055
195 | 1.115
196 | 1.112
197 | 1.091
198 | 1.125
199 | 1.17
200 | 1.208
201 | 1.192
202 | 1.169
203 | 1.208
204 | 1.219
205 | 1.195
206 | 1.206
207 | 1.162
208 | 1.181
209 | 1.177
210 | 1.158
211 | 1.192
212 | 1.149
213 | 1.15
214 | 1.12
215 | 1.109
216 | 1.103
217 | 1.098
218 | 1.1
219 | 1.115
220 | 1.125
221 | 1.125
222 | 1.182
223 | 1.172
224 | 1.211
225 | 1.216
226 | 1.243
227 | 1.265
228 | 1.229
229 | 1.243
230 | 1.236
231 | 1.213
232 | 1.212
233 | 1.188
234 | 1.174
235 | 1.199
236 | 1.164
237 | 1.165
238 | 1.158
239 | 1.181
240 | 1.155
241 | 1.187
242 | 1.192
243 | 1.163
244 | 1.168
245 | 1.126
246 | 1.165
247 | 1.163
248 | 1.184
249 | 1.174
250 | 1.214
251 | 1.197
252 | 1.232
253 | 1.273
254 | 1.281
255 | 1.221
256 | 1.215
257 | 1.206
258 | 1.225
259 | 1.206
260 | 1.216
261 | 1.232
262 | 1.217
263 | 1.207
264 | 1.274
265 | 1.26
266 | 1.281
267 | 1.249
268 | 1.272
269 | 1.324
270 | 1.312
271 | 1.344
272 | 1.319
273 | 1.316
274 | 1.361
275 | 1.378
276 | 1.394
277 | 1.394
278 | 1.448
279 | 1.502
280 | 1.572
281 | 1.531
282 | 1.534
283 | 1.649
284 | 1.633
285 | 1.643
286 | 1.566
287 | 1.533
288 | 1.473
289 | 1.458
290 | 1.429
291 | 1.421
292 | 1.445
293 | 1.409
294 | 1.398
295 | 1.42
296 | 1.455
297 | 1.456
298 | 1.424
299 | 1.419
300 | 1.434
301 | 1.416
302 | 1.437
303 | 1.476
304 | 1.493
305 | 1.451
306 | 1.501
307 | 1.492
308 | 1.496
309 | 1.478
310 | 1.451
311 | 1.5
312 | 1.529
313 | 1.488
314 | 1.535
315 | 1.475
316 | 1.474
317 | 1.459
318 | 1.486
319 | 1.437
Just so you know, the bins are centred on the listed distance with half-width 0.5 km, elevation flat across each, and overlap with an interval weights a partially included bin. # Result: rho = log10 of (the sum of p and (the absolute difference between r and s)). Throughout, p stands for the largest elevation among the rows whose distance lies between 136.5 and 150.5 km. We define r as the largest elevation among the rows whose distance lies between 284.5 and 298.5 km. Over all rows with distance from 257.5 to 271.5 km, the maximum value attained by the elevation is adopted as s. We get -0.07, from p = 0.5471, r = 1.643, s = 1.344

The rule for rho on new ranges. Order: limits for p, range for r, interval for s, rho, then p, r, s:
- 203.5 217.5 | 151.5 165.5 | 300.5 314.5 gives 0.28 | 1.219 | 0.8378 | 1.535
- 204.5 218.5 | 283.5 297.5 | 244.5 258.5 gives 0.20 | 1.206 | 1.643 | 1.281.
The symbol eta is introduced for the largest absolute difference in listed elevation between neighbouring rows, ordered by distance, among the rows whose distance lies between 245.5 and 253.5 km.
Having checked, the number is 0.041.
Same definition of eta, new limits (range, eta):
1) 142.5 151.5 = 0.036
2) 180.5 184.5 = 0.049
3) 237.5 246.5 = 0.042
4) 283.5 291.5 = 0.077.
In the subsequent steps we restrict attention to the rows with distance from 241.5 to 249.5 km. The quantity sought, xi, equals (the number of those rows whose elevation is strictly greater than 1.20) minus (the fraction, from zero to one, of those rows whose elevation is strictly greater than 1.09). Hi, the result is -1.0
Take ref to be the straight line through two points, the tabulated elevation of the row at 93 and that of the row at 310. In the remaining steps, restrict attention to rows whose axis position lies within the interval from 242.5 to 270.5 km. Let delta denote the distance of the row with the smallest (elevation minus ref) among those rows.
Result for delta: 245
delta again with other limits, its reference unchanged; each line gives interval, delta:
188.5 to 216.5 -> 194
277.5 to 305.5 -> 294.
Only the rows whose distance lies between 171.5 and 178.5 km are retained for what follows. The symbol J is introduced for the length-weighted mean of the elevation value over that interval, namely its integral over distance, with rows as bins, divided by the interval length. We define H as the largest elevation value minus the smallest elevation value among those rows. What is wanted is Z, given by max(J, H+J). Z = 1.13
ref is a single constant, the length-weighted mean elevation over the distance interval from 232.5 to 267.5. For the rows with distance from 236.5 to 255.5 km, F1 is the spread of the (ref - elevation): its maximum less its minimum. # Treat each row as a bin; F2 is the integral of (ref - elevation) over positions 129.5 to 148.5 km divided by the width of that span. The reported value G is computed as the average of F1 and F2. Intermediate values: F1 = 0.155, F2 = 0.70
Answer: 0.43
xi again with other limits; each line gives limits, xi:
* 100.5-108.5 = 0.0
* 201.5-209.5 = 2.0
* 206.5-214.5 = -1.0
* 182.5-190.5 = -0.1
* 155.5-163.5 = 0.0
